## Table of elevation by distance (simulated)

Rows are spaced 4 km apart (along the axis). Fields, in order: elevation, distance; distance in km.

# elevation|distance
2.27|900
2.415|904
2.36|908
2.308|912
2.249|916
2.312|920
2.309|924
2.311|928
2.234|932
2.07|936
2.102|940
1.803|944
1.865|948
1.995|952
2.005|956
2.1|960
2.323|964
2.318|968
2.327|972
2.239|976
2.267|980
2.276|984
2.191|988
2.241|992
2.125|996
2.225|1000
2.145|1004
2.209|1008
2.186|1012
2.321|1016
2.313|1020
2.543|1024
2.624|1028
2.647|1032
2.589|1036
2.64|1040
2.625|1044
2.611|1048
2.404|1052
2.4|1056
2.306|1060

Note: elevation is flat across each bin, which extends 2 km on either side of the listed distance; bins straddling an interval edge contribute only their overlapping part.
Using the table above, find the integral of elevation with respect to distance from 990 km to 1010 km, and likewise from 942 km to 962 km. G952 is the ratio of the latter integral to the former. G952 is 0.89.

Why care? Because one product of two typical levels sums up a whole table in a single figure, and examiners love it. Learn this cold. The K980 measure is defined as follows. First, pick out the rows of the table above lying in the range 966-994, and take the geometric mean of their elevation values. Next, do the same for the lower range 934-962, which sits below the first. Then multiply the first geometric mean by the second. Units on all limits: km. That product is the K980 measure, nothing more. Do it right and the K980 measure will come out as 4.5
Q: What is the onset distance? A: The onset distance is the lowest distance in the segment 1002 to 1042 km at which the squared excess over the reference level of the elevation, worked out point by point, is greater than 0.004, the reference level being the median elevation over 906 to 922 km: 1004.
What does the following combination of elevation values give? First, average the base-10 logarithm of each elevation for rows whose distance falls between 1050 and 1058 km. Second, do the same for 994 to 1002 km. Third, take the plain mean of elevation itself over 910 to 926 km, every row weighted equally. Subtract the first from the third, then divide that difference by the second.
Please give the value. 5.67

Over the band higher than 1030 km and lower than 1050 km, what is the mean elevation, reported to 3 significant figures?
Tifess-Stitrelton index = 2.62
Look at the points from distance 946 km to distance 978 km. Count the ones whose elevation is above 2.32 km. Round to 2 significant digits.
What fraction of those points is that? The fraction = 0.25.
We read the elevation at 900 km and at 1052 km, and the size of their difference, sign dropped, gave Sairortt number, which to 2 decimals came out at 0.13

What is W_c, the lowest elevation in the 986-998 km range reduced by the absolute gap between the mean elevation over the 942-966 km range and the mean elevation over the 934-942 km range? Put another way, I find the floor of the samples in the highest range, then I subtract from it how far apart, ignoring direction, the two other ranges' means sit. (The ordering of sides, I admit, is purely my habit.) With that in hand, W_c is 2.05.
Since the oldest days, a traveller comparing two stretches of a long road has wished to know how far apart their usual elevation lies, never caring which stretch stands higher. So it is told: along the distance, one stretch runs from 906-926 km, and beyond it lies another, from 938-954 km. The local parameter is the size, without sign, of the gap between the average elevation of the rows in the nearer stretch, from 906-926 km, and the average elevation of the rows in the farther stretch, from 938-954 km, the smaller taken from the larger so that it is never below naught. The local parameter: 0.37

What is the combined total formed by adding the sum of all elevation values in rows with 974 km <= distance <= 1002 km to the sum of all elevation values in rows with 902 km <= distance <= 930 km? 31.8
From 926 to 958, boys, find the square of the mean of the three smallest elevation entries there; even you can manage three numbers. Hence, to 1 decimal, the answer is 3.6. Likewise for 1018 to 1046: 6.2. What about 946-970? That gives 3.8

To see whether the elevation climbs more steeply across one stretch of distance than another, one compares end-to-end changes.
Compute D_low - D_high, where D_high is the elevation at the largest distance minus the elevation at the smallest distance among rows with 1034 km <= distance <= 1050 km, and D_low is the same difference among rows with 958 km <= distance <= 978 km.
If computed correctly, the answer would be 0.12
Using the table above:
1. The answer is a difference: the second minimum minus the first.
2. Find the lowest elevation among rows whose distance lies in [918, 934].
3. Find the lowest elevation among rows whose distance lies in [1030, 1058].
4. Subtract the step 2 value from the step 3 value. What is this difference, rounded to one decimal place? 0.2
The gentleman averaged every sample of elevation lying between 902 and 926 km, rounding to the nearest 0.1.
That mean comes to 2.3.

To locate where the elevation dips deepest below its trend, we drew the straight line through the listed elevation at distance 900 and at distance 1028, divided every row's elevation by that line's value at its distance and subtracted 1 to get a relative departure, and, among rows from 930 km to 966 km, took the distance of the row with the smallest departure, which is 944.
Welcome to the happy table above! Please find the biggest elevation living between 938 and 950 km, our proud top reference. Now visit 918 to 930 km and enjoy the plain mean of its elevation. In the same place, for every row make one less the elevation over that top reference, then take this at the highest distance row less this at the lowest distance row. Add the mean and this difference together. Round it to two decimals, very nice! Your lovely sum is 2.31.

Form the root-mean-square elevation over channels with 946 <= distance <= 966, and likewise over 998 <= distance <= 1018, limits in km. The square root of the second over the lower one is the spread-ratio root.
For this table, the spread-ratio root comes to 1.04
